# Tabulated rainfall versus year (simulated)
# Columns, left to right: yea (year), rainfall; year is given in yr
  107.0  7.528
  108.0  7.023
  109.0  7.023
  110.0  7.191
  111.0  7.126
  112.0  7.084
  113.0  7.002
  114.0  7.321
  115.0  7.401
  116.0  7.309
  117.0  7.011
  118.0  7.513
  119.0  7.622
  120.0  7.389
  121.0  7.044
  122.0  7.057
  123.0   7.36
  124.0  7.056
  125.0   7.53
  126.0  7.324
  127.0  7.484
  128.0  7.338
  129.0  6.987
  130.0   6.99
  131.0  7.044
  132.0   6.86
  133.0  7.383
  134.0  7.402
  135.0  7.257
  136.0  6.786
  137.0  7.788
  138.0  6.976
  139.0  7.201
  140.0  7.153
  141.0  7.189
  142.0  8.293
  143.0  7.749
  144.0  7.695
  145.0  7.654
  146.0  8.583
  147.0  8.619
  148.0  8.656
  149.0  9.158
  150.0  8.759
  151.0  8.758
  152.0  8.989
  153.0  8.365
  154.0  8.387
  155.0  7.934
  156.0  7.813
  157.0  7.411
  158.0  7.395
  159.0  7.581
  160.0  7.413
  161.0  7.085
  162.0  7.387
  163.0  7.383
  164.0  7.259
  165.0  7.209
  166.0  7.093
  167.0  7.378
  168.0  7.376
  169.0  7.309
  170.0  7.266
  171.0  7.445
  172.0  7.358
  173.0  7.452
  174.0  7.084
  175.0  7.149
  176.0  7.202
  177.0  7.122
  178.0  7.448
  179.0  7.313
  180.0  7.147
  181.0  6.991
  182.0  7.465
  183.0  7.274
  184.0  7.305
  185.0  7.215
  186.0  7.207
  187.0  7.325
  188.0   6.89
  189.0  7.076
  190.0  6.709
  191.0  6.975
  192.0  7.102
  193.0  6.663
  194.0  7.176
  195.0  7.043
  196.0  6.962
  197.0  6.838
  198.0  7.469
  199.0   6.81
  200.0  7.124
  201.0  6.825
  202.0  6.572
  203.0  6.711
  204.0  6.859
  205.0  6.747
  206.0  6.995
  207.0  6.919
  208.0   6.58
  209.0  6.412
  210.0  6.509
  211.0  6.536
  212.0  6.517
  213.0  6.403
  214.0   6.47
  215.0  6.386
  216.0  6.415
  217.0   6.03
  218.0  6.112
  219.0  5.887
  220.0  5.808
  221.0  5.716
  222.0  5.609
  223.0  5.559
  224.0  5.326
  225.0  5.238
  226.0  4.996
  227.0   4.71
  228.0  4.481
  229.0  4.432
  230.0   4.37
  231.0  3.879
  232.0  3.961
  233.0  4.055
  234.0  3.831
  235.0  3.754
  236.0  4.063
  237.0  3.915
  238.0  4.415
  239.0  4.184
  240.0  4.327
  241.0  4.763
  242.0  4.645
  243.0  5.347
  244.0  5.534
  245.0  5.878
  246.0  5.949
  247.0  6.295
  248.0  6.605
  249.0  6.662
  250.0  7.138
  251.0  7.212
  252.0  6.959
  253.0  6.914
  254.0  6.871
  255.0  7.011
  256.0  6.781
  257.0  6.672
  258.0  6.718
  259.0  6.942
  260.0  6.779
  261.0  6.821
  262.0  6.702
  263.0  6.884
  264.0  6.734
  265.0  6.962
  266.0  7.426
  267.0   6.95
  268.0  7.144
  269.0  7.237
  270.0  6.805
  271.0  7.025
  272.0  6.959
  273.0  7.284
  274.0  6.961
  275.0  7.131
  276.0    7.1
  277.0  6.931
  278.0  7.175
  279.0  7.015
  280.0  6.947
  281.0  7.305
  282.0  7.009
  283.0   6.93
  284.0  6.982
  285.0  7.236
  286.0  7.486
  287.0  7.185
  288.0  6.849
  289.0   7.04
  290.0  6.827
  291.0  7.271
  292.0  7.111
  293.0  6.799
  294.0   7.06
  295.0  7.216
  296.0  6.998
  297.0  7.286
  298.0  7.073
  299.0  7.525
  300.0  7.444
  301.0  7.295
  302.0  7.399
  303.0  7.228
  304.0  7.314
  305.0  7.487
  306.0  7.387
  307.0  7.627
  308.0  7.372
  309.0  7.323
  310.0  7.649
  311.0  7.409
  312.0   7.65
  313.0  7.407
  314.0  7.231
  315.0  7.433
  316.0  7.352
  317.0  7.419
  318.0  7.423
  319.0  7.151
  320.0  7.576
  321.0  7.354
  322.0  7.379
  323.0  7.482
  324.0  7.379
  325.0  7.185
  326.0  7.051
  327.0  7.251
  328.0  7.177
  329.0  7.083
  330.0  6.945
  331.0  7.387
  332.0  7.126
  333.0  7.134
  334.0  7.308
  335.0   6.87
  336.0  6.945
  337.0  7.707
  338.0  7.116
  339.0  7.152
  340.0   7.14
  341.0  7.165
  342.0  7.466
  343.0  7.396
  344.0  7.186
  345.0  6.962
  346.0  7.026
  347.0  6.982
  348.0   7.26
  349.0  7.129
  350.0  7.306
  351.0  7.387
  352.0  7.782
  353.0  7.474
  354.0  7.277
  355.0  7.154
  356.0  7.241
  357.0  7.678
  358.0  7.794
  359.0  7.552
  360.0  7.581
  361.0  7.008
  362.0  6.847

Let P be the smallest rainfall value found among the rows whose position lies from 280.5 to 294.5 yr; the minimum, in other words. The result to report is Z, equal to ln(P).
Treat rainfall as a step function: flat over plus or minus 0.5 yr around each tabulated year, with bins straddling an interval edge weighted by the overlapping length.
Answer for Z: 1.92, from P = 6.799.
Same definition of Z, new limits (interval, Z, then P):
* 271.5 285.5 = 1.94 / 6.93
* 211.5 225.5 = 1.66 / 5.238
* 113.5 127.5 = 1.95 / 7.011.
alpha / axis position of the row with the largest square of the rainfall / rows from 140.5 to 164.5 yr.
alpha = 149.0 yr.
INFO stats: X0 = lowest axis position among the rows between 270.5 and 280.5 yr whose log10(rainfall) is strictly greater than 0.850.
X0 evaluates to 273.0 yr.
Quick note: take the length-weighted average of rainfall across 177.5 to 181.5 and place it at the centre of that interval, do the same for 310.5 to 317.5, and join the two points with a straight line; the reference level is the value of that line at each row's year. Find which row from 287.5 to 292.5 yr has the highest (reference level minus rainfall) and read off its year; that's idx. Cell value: 290.0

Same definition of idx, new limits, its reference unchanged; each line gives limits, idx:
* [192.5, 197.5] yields 193.0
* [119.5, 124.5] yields 121.0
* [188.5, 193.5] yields 193.0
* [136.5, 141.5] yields 138.0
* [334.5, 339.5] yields 335.0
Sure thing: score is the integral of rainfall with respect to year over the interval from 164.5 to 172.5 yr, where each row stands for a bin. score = 58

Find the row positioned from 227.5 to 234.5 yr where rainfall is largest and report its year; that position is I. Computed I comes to 228.0 yr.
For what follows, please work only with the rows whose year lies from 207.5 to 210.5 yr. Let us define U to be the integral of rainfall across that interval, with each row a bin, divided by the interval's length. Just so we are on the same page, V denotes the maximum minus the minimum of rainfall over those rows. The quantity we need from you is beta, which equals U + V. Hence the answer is 6.67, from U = 6.5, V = 0.17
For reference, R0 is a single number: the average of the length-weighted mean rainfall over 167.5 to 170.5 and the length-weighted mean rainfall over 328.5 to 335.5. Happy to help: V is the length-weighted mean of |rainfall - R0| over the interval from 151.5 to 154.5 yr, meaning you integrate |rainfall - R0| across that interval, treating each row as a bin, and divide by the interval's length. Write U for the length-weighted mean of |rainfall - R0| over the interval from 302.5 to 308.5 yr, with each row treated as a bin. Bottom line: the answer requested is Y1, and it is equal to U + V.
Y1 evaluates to 1.5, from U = 0.183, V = 1.36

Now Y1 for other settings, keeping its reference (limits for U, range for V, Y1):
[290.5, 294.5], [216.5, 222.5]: 1.5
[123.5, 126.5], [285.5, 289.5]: 0.4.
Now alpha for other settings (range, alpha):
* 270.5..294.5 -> 286.0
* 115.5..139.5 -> 137.0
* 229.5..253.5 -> 251.0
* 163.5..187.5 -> 182.0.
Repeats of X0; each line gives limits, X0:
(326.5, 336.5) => 327.0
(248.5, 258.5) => 250.0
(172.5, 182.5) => 173.0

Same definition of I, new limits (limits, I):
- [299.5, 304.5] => 300.0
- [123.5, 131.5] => 125.0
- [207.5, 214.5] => 208.0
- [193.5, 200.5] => 198.0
